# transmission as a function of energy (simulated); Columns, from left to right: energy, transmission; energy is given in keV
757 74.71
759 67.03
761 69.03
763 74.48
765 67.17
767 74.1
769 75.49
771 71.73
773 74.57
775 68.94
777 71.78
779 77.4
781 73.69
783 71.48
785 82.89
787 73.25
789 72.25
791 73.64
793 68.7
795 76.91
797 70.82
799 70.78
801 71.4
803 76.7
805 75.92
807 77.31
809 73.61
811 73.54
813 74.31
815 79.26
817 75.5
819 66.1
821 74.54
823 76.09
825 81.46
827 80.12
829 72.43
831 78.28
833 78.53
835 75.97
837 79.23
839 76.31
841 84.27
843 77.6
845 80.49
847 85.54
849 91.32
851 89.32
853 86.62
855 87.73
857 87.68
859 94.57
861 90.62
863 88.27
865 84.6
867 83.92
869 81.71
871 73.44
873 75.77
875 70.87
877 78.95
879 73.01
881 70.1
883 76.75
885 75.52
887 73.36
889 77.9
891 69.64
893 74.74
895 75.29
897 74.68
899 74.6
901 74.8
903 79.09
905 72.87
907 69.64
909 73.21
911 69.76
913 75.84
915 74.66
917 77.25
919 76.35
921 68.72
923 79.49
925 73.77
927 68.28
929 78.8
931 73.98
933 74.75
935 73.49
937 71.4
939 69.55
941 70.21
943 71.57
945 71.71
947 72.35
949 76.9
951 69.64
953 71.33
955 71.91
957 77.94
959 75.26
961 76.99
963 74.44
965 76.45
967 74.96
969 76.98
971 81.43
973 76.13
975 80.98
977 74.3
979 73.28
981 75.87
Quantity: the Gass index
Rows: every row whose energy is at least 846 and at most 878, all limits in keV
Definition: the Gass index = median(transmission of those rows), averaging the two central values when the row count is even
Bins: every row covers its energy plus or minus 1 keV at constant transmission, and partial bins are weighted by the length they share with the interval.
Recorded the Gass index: 86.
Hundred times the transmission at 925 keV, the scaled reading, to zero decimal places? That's 7377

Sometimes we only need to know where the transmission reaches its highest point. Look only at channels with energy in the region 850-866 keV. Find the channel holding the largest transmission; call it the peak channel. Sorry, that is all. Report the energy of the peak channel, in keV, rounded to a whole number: 859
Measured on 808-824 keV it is 815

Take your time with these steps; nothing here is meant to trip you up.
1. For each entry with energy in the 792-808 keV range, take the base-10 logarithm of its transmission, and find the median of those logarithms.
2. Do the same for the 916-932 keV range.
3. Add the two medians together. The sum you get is 3.74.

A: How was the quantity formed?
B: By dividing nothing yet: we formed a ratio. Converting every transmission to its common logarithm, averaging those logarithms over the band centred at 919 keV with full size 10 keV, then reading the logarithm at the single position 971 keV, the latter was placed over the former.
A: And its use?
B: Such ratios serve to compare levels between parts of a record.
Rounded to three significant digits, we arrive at 1.02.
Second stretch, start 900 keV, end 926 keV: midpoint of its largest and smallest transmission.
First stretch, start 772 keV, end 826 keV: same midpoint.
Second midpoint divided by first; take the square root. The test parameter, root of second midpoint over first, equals 1.00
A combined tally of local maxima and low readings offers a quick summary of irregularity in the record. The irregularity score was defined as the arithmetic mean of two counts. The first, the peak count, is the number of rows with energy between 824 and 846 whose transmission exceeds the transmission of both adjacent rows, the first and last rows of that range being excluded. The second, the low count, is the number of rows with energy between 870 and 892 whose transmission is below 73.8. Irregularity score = 4.5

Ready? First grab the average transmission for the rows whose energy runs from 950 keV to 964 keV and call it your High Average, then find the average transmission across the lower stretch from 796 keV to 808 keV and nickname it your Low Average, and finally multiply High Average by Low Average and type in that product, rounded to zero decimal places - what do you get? 5458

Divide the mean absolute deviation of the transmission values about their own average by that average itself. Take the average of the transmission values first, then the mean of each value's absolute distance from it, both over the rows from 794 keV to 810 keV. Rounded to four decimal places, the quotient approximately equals 0.0341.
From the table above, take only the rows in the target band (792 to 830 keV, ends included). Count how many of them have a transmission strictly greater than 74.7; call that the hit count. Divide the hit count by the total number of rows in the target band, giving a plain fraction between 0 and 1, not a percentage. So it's 0.47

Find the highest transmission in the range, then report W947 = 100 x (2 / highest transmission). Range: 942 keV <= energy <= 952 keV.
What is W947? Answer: 2.60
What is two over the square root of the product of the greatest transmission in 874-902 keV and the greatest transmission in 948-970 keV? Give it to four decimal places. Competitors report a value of 0.0255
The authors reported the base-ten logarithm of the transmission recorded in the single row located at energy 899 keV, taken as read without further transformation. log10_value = 1.87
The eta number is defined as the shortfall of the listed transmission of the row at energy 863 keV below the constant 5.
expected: -83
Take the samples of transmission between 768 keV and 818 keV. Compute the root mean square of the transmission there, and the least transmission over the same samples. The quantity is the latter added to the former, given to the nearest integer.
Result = 143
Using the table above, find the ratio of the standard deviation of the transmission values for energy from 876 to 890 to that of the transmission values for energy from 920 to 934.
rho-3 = 0.71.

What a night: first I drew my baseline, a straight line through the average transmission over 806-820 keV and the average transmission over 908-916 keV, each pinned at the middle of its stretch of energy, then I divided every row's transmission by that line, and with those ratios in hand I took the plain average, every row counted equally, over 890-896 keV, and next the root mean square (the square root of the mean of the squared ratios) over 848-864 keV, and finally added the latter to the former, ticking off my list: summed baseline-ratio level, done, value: 2.21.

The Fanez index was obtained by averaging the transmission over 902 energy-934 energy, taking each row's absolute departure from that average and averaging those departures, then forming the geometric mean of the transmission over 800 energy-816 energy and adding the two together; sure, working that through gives 78.1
